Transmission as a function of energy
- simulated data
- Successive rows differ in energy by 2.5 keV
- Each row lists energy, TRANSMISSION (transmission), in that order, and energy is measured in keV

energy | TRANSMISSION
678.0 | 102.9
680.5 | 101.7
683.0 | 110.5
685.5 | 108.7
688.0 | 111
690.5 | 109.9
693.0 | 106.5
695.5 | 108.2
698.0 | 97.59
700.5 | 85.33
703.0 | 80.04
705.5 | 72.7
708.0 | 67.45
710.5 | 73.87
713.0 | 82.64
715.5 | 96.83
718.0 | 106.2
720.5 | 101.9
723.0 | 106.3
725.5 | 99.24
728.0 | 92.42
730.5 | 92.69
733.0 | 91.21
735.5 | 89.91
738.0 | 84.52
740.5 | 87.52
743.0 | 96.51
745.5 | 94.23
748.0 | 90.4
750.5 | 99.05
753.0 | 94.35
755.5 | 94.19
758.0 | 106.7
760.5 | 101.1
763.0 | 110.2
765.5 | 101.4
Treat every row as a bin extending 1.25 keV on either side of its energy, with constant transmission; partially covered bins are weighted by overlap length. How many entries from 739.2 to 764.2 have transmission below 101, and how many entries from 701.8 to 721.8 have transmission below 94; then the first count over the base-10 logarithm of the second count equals 10.0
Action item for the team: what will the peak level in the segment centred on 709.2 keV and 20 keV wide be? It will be 106.2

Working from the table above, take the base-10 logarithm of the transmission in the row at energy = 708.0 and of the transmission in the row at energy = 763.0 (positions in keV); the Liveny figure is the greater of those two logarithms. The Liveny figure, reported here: 2.04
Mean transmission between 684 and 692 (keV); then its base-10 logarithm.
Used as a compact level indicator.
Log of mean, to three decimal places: 2.041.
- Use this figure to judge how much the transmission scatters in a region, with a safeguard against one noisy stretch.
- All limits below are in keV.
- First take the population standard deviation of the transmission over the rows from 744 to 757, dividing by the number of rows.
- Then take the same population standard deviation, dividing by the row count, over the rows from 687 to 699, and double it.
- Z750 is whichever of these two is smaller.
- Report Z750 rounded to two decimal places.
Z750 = 2.75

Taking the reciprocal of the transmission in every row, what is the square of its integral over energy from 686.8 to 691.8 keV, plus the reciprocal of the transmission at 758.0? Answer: 0.011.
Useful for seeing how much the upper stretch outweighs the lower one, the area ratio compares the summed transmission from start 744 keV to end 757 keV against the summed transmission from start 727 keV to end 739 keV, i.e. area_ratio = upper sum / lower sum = 1.05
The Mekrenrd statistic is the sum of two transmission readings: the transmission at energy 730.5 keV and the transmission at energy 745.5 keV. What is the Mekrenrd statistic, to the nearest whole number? 187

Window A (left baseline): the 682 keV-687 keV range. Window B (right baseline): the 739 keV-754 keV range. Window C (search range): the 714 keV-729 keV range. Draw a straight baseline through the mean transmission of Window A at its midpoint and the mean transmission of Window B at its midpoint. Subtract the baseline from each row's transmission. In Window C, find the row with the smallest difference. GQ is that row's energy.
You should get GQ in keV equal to 728.0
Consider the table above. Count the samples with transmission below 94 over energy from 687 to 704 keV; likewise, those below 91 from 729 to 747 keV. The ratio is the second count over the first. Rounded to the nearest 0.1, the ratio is 1.5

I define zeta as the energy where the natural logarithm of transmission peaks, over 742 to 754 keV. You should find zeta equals 750.5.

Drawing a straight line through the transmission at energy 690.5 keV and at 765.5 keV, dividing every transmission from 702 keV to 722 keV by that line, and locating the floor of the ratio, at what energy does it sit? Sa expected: 708.0 keV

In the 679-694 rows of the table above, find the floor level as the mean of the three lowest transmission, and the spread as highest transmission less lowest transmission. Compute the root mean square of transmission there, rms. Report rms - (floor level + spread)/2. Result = 51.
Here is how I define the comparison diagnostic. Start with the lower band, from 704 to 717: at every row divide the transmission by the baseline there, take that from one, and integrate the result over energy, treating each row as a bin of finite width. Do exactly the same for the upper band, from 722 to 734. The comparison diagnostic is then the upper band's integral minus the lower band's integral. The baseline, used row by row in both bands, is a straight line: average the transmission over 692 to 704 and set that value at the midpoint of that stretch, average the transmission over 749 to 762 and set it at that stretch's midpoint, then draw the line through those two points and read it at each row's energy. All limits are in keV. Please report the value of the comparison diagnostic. -2.2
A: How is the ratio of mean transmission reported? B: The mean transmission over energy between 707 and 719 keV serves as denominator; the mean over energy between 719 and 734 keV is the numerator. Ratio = 1.14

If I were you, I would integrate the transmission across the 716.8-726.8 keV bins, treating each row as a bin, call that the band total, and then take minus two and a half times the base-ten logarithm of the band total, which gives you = -7.54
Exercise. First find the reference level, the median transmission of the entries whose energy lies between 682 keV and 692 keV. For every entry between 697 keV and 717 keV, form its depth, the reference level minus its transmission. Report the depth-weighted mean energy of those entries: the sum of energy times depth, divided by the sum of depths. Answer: 707.0 keV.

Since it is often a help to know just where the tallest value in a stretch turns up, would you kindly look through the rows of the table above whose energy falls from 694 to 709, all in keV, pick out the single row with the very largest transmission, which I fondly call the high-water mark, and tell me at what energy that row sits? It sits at 695.5 keV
